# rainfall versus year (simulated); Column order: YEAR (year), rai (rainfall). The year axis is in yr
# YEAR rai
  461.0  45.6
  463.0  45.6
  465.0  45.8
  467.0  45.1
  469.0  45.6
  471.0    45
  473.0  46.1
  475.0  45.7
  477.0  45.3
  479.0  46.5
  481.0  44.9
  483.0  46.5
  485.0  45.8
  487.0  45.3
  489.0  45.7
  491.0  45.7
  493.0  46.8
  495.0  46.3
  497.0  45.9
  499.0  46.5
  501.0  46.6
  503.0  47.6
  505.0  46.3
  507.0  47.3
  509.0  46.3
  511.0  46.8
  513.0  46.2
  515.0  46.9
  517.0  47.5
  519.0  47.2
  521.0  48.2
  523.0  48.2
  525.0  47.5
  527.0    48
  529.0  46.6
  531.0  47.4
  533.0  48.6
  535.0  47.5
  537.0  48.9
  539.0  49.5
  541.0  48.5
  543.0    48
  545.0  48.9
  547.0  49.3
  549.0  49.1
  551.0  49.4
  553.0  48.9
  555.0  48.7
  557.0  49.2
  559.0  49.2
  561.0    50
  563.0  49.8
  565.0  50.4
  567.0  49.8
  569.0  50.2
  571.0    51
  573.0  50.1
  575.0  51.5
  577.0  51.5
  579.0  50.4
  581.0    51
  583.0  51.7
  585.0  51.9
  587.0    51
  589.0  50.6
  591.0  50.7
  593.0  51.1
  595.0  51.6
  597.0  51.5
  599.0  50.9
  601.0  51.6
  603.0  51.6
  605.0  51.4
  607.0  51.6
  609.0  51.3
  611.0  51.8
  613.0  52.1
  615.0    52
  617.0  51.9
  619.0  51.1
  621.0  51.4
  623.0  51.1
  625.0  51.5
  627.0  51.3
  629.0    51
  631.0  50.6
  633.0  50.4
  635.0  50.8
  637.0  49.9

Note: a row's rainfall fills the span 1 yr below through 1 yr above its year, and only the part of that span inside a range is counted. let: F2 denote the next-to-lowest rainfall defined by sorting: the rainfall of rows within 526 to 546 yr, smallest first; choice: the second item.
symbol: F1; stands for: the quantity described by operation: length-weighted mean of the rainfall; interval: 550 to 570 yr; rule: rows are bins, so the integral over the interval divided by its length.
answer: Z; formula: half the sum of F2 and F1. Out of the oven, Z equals 48.5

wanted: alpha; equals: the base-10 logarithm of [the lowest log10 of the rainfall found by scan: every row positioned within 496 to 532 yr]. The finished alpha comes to 0.221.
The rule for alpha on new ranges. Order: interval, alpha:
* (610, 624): 0.233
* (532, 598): 0.224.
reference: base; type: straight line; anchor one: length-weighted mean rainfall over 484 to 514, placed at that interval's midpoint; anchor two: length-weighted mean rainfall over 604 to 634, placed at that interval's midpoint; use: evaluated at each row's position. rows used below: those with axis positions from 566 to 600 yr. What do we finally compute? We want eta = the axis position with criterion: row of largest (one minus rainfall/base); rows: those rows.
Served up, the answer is 599.0 yr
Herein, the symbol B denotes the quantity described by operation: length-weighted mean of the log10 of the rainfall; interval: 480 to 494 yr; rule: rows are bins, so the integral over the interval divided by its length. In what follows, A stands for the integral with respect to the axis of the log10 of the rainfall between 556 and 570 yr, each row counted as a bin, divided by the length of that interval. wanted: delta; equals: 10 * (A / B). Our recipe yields 10.2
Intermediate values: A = 1.70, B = 1.66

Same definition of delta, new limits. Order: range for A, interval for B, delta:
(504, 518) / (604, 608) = 9.8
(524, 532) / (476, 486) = 10.1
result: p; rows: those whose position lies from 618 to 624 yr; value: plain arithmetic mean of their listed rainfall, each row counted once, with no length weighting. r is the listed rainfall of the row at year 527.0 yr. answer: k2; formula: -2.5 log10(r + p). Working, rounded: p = 51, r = 48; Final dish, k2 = -4.99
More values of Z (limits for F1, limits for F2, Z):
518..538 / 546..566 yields 48.4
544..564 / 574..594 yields 49.9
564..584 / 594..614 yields 51.0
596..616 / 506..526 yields 48.9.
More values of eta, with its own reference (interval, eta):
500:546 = 529.0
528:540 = 529.0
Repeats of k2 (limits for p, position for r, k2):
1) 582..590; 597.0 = -5.03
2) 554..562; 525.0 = -4.96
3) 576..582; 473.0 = -4.97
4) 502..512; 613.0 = -4.99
